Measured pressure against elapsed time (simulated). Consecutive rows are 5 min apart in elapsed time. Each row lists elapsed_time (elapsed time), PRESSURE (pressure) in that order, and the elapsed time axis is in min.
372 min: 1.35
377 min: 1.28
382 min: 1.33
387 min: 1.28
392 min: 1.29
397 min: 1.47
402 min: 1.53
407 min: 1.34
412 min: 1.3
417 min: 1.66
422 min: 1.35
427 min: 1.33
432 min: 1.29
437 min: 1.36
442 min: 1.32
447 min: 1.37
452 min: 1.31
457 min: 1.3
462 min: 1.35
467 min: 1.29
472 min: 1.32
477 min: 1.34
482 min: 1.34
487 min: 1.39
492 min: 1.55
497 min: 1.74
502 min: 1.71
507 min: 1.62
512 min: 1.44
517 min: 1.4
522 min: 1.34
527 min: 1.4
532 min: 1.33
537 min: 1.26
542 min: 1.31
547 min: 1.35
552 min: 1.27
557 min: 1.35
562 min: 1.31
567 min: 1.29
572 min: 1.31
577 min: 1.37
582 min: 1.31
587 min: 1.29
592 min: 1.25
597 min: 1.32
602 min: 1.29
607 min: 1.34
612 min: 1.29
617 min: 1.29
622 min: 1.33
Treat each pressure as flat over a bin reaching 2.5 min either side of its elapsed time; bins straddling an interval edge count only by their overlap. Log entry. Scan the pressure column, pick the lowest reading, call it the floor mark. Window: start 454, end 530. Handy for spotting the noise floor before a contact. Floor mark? 1.29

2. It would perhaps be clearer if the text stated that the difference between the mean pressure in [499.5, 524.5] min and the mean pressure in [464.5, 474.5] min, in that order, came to 0.20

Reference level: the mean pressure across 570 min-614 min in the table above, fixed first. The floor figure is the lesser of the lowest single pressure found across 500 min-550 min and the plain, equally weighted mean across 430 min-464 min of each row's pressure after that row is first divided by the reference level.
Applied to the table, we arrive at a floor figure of 1.02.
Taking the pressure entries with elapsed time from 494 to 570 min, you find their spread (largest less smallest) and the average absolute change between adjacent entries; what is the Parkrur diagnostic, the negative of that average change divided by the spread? -0.135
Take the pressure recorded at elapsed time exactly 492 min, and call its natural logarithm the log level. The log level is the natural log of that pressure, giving 0.44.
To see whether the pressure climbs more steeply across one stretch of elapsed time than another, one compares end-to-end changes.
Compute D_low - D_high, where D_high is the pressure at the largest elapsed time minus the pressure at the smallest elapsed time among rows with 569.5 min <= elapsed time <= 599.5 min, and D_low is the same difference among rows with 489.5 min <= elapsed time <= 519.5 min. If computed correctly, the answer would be -0.16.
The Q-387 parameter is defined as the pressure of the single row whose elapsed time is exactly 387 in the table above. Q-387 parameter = 1.28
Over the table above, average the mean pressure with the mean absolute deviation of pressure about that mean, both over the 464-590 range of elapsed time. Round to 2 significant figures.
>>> 0.74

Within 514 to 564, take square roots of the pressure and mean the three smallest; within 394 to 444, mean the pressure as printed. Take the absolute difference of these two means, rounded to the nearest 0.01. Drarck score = 0.26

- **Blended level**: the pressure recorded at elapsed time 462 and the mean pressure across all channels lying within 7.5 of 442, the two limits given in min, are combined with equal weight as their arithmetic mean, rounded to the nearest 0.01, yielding 1.35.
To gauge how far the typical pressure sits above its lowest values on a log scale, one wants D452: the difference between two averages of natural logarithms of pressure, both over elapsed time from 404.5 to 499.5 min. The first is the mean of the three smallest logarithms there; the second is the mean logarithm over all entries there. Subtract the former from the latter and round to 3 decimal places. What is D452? 0.062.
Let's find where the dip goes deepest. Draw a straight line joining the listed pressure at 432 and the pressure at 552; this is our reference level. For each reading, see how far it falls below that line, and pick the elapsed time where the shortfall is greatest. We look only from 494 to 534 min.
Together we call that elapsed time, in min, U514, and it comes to 532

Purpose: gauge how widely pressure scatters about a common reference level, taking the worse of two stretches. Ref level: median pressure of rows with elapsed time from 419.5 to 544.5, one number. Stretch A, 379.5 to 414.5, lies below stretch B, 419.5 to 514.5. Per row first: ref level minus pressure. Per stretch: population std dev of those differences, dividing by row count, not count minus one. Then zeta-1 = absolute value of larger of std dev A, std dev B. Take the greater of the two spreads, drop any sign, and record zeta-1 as 0.137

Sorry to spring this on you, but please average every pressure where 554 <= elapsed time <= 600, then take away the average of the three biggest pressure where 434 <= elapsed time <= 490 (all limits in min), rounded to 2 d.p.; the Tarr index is -0.06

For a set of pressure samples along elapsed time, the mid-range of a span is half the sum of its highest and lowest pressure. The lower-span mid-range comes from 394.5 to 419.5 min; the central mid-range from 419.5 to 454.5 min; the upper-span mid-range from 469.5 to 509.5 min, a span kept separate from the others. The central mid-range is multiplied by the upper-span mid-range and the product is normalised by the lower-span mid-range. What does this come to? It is 1.37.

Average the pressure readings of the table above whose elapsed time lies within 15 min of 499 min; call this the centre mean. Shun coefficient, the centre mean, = 1.57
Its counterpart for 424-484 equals 1.33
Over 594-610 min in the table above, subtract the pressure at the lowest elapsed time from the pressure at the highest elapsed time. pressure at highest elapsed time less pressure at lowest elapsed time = 0.020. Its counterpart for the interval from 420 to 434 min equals -0.060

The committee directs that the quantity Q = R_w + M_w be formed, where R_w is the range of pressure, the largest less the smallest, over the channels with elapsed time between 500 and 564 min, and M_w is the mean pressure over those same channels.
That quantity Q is 1.84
